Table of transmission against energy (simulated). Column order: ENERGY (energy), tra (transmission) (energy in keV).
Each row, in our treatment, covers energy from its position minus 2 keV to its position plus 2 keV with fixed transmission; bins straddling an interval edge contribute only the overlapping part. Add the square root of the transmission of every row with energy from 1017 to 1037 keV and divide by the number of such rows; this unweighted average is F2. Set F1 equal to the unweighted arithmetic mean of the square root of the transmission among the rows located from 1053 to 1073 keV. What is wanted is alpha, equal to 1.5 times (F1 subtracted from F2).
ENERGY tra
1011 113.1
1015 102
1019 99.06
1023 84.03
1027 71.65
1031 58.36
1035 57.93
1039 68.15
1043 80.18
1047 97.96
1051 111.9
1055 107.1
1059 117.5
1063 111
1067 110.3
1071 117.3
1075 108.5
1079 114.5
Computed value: -3.1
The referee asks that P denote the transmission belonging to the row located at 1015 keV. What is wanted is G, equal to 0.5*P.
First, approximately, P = 102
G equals 51.0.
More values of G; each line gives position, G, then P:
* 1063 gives 55.5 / 111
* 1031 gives 29.2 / 58.36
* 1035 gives 29.0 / 57.93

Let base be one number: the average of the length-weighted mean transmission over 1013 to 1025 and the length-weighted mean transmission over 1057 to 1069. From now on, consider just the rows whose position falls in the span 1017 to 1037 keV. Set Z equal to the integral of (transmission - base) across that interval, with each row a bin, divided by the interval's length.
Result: -30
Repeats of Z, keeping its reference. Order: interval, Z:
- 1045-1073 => 6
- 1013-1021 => -3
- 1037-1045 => -30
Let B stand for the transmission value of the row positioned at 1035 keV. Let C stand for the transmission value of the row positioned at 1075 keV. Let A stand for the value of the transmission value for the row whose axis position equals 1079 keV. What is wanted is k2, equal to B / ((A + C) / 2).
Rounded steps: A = 114.5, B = 57.93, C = 108.5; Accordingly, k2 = 0.5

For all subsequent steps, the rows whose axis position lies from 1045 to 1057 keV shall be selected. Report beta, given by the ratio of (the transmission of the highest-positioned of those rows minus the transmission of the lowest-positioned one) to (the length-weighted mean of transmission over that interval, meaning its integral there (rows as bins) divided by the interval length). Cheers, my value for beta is 0.09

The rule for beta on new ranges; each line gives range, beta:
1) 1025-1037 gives -0.22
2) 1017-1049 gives -0.01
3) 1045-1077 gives 0.10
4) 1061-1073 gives 0.06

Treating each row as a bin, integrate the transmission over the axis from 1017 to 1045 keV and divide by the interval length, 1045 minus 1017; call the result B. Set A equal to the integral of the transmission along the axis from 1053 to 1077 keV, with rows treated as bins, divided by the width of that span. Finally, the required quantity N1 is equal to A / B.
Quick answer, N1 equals 1.51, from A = 112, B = 74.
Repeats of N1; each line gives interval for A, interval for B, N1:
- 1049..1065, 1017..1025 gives 1.22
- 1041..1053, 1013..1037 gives 1.23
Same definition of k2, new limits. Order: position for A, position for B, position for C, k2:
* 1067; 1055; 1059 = 0.9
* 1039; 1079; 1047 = 1.4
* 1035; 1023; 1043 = 1.2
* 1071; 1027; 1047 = 0.7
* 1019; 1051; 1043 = 1.2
